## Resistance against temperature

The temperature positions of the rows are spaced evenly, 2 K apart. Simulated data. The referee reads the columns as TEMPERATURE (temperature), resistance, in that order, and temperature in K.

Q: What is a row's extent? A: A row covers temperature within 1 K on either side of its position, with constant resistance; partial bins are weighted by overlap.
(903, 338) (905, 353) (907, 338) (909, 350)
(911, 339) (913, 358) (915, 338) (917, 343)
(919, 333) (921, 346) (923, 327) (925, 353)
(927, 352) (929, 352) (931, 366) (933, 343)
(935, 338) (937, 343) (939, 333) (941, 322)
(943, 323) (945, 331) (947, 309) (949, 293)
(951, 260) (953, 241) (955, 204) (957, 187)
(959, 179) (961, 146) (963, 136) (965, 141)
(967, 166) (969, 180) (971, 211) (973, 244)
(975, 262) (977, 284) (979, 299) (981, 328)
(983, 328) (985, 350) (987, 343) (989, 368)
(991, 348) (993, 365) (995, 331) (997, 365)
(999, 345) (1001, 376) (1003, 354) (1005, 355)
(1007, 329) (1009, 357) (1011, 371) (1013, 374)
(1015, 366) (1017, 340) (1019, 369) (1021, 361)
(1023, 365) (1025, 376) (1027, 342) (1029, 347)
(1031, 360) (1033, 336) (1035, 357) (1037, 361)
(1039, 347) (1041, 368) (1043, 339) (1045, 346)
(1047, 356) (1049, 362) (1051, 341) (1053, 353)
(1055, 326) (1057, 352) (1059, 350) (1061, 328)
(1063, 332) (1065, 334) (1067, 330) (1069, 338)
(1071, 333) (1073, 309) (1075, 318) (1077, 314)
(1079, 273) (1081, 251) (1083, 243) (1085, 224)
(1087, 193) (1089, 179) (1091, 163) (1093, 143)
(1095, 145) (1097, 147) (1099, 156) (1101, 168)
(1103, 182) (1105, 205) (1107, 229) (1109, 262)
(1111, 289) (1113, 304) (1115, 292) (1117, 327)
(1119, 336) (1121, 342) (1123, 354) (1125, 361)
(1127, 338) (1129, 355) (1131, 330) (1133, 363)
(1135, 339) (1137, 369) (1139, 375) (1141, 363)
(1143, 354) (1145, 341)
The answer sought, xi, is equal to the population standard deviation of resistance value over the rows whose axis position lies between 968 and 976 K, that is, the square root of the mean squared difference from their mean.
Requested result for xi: 31.4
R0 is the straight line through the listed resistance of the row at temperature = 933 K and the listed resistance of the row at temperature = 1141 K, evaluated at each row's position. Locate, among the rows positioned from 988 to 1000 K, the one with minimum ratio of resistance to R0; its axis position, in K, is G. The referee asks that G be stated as 995 K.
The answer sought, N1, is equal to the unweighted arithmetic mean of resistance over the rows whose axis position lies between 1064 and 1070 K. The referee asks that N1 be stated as 334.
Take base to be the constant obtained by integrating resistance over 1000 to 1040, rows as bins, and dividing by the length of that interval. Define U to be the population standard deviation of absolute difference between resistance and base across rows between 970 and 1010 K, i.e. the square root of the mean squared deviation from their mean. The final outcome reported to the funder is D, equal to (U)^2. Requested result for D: 1614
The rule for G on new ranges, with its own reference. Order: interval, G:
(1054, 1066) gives 1055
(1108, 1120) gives 1109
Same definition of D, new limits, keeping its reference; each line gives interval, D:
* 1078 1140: 5726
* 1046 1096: 4994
